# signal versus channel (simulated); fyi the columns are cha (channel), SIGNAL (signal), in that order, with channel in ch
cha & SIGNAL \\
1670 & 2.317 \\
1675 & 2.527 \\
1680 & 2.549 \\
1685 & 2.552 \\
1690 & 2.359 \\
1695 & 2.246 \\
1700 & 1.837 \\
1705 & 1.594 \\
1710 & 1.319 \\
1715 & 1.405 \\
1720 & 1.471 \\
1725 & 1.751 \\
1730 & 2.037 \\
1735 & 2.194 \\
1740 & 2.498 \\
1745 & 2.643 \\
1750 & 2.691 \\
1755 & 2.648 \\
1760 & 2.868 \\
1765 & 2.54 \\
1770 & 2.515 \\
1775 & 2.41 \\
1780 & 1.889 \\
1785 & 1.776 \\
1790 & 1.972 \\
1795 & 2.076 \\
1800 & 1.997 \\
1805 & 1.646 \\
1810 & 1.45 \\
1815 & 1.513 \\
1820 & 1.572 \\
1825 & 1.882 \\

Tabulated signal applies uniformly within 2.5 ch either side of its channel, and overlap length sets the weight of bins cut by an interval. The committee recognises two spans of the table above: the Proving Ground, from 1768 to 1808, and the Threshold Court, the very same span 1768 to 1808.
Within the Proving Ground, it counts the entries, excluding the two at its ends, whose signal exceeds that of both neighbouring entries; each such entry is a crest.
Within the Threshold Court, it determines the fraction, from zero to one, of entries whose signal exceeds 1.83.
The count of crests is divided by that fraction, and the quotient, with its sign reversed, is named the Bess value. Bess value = -1.3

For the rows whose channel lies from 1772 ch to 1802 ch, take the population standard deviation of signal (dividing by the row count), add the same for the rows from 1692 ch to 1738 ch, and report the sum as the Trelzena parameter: 0.52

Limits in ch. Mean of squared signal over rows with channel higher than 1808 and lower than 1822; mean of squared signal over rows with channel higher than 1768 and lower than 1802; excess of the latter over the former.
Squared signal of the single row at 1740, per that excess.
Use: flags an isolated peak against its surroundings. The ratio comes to 2.9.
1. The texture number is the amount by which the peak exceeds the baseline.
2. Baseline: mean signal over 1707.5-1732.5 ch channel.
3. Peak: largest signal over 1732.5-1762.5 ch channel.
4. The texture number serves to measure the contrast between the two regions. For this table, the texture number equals 1.3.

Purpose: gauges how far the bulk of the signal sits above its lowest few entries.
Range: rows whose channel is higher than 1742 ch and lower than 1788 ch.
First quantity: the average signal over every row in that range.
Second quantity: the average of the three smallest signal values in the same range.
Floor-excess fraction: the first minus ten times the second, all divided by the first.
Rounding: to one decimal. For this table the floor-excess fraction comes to -7.3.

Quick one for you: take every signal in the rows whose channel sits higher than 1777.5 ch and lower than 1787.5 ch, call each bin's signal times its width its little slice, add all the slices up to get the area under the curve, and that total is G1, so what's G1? 18.3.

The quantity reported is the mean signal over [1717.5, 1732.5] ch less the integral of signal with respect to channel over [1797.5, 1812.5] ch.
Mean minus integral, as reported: -24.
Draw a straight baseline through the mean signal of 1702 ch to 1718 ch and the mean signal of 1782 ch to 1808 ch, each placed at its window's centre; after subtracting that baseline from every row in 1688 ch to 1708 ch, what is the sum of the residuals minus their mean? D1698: 1.9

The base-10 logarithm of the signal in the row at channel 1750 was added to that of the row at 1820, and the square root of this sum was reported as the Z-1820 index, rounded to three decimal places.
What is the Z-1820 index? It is 0.791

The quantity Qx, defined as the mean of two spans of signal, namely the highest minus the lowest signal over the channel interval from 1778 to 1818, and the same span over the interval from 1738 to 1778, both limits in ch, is 0.54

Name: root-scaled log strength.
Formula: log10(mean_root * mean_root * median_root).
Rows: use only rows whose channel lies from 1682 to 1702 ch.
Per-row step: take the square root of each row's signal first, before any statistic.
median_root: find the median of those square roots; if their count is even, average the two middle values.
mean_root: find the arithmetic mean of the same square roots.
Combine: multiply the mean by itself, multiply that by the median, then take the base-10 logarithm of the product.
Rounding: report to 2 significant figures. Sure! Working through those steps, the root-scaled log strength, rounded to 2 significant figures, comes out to 0.53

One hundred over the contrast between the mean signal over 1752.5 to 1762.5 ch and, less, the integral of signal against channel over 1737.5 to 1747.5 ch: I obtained -4.36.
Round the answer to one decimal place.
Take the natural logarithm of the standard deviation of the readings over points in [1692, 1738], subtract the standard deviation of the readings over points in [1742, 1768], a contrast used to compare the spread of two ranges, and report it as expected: -1.2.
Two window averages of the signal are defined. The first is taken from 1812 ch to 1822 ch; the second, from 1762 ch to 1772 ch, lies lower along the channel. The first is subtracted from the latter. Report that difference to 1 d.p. 1.0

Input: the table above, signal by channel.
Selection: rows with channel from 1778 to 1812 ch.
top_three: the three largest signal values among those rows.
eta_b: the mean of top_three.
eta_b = 2.0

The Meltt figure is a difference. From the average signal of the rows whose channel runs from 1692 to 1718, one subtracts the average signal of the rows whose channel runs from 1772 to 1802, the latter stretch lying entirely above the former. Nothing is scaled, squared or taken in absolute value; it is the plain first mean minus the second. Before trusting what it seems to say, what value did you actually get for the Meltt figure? -0.34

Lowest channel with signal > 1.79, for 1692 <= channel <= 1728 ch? 1695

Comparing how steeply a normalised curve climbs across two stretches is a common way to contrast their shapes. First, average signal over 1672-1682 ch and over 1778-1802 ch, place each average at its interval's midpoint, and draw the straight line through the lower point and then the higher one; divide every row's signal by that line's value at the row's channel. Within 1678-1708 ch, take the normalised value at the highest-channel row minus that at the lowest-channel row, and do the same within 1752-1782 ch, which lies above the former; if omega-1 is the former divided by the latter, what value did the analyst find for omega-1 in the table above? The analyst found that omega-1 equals 1.2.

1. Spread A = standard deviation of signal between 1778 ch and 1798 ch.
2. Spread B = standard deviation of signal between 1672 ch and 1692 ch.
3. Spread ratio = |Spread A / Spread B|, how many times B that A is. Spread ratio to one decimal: 1.4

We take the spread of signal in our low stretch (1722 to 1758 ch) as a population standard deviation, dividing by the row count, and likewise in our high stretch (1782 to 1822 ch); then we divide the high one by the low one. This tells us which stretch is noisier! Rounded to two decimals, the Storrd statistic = 0.67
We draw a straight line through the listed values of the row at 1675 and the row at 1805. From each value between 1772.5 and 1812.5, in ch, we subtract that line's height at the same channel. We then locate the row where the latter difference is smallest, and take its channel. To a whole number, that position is 1810 ch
